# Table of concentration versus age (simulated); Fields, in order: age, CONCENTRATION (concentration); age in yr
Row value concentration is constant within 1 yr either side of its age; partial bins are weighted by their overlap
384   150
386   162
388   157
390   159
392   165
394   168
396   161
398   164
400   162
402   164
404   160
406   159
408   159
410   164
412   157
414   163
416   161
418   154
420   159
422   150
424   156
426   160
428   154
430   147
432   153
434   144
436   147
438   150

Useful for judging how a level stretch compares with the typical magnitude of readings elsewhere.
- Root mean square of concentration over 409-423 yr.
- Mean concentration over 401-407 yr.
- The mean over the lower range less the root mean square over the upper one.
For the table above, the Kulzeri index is 2.6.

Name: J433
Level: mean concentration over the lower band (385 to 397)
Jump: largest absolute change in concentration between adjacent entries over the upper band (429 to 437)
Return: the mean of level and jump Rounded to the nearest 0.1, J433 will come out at 85.5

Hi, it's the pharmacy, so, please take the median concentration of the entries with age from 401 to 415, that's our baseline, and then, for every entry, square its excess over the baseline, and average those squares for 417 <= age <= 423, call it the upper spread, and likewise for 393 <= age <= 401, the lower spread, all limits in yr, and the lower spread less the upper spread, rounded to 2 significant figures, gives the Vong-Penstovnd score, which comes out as -24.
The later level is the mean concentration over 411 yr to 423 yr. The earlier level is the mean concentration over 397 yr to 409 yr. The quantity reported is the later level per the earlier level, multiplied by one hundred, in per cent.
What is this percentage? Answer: 97.5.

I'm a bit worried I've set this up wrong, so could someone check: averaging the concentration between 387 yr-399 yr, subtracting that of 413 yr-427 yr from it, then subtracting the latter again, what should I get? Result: -153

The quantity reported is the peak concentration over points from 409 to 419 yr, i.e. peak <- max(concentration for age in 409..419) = 164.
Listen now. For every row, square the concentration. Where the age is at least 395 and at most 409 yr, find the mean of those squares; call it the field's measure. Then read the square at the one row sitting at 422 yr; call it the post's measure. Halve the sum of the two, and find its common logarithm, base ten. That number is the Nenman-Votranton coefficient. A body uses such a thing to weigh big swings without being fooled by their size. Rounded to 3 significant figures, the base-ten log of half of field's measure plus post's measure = 4.38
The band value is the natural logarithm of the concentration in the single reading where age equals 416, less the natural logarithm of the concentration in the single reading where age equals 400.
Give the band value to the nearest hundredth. -0.01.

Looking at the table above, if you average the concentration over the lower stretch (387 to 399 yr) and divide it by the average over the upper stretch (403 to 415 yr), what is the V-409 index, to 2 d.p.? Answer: 1.01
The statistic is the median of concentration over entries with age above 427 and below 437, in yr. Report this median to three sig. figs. 147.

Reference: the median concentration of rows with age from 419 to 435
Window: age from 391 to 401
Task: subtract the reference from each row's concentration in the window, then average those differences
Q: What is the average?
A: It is 10.5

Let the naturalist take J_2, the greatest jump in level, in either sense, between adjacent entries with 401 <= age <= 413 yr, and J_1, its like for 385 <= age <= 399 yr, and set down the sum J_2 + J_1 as 14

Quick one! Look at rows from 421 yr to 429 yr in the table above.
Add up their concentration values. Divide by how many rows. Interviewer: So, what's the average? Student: 155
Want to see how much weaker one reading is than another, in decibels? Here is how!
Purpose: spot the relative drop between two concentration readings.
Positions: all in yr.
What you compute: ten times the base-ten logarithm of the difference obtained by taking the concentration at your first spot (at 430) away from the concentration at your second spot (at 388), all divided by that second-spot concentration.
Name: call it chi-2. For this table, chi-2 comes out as -12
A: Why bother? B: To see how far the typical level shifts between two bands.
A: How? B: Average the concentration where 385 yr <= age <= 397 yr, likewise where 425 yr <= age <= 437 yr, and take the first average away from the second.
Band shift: -11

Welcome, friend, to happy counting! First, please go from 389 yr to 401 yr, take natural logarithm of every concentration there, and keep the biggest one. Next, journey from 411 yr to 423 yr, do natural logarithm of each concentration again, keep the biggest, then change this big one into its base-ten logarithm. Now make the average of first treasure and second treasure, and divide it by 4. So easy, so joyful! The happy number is 0.729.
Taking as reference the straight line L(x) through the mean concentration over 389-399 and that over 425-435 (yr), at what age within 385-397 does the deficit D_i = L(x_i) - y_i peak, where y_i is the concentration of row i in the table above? 388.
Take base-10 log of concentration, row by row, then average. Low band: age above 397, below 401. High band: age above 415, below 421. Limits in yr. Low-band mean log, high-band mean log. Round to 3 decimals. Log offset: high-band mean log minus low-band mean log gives -0.014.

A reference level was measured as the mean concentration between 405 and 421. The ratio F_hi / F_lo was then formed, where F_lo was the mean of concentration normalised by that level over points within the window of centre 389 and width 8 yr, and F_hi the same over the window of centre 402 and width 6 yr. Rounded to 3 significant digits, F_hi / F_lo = 1.01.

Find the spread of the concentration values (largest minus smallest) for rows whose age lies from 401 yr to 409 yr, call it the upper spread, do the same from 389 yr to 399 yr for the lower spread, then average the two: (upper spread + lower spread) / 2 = 7.0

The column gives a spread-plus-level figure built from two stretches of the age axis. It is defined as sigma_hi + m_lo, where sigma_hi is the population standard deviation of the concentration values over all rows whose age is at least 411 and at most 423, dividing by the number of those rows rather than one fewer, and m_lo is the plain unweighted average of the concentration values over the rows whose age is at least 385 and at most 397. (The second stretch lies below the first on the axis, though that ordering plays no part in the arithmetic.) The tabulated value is 166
